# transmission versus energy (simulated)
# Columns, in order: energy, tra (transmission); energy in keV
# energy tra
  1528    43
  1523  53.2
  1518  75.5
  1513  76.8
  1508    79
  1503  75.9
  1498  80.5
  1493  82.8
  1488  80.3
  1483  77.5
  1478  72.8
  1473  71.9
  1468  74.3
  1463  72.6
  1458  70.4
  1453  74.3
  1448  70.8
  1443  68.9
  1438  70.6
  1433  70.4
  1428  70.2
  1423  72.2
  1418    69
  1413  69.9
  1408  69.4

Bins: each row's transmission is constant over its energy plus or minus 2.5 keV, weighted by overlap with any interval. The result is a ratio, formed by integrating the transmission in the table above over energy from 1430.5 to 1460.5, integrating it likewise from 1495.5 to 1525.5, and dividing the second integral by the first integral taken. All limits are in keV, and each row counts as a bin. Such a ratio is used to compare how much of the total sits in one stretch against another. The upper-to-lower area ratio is 1.04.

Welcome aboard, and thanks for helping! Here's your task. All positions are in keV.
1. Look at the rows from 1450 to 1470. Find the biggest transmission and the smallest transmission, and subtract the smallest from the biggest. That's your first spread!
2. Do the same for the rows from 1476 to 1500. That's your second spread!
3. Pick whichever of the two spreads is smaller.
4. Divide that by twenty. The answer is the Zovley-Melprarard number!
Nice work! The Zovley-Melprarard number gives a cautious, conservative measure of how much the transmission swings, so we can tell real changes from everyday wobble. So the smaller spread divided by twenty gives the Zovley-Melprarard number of 0.195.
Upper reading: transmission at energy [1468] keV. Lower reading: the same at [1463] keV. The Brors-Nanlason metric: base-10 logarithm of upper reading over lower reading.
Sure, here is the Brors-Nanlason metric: 0.010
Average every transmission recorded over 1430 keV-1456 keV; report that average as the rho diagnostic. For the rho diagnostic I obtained 71.0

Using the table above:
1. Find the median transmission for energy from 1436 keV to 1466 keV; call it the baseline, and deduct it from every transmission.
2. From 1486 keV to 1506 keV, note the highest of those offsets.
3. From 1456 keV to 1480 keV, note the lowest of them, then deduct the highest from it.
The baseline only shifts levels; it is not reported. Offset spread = -12.4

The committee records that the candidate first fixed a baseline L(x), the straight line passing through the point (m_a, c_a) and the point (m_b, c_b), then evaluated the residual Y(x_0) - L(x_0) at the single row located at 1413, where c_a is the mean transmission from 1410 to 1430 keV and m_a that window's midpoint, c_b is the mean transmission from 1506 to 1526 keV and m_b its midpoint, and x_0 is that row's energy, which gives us 0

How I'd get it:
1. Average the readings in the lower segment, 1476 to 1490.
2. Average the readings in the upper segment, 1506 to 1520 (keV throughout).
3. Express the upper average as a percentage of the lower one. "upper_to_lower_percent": 100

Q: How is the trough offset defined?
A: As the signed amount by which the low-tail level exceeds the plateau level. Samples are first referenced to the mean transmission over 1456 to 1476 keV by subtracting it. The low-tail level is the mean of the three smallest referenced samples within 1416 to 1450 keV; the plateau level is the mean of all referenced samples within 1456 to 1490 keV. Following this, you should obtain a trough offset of -4.9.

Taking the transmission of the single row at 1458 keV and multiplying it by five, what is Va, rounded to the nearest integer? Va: 352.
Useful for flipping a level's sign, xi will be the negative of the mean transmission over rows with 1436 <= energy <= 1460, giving -71.0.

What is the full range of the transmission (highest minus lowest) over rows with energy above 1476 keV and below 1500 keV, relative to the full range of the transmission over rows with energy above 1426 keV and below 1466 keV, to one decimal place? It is 1.9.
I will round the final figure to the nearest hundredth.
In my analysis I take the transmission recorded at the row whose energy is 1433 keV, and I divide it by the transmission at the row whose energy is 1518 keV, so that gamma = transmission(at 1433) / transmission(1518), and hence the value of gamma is 0.93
